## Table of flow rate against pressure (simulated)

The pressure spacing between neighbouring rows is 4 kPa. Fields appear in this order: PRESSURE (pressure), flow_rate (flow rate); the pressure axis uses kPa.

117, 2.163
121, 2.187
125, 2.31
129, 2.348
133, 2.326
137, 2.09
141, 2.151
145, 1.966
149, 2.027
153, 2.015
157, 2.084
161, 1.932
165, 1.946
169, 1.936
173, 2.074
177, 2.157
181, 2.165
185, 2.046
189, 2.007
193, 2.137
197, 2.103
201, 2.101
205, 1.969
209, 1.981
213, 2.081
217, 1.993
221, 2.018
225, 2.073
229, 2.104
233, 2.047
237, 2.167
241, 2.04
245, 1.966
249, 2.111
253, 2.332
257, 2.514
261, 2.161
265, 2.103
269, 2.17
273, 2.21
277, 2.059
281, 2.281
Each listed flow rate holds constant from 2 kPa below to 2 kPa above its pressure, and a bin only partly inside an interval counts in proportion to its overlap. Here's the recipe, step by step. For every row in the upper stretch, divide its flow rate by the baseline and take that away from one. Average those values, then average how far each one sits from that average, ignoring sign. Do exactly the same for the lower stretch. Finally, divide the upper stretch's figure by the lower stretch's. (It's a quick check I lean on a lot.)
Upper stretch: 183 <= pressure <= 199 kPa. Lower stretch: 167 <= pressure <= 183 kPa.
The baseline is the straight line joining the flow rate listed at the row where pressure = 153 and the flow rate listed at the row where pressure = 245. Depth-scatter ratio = 0.61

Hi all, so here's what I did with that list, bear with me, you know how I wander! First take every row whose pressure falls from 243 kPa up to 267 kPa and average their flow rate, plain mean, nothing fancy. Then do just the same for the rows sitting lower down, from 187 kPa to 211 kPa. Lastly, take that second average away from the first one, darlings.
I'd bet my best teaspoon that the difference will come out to 0.15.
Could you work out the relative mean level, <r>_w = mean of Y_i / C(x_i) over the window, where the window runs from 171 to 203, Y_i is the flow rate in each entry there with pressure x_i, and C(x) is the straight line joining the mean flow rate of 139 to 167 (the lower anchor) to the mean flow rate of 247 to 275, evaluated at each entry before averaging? 1.007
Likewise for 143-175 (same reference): 0.985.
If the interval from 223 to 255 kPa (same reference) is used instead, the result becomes 0.963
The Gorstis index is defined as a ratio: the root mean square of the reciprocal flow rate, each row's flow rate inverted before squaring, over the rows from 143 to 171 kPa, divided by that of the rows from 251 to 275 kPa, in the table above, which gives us 1.13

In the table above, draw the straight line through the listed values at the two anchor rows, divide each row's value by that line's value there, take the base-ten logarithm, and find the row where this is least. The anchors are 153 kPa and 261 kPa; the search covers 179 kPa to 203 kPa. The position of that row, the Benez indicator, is 189 kPa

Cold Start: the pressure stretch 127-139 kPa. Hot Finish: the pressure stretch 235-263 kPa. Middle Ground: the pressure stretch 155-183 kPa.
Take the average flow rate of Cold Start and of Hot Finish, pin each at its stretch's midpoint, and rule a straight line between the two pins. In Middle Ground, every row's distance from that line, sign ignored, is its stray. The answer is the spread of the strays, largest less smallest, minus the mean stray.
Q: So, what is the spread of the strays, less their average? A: 0.054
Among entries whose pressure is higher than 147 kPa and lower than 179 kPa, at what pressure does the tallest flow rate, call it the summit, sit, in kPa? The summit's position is 177 kPa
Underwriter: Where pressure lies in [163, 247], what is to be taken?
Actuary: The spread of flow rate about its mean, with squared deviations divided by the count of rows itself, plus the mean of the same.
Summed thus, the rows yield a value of 2.12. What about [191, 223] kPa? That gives 2.11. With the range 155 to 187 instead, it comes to 2.13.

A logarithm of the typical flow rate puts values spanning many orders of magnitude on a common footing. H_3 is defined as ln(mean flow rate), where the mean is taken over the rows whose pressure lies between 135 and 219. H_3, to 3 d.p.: 0.716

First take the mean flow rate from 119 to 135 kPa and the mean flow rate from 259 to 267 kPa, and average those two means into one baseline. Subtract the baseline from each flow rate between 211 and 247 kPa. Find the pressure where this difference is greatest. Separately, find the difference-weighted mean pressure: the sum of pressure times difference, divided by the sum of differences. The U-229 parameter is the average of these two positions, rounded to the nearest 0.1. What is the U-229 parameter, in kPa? 233.1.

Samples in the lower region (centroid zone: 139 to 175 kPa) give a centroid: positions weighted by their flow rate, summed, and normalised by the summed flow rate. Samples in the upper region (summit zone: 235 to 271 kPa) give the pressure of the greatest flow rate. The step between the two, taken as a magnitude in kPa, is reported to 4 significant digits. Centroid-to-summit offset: 100.1 kPa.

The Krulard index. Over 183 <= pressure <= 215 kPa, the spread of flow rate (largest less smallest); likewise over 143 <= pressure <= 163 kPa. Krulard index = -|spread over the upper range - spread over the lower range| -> -0.02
